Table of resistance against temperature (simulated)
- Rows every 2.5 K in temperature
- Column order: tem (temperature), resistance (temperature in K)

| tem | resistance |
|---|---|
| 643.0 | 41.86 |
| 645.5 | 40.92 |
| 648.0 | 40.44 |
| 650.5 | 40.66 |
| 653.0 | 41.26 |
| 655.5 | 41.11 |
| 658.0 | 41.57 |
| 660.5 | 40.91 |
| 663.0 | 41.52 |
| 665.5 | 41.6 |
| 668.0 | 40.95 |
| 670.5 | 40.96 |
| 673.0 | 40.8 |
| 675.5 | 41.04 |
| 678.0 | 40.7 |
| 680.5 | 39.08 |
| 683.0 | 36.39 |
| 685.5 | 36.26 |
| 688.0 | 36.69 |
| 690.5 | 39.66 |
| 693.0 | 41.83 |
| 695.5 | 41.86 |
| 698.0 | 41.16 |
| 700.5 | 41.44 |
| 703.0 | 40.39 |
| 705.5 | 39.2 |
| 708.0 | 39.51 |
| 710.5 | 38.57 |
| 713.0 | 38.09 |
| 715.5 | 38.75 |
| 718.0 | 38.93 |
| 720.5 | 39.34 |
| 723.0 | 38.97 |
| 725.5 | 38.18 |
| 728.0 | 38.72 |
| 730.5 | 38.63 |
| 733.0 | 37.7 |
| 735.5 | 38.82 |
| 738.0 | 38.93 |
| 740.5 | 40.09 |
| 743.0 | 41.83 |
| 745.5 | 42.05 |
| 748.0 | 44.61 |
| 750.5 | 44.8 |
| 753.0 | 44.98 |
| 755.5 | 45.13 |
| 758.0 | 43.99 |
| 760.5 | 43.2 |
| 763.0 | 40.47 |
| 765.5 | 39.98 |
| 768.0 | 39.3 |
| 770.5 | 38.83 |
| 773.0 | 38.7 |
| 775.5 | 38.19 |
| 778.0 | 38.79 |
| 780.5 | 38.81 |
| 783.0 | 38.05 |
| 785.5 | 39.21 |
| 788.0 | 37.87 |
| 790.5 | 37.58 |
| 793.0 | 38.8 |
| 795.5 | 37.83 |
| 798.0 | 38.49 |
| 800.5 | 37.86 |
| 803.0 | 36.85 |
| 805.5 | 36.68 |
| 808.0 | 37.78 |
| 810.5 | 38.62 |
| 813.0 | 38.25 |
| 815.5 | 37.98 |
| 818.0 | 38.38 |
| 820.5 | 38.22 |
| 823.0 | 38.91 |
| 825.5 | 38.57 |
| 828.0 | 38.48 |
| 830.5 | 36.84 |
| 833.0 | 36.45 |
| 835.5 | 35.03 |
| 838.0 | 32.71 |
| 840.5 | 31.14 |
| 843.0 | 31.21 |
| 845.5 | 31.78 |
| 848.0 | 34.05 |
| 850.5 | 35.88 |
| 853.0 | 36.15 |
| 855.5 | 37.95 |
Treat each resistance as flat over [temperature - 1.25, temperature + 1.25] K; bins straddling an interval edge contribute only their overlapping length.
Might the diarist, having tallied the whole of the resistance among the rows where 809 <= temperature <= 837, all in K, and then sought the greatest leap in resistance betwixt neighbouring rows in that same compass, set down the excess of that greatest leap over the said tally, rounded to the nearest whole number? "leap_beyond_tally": -414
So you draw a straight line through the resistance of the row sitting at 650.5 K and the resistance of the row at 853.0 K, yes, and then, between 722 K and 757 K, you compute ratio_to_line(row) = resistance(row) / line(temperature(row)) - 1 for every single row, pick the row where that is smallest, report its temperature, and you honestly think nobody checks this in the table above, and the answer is 733.0 K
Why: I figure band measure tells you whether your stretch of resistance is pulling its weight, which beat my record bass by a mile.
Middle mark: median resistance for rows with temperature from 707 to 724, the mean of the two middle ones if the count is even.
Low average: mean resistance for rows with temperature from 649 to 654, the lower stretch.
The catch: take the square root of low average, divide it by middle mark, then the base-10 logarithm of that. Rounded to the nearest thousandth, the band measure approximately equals -0.784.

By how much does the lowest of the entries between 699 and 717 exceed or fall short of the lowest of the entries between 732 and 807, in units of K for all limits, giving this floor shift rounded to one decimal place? 1.4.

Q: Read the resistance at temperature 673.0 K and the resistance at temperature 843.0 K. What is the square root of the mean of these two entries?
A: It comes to 6.00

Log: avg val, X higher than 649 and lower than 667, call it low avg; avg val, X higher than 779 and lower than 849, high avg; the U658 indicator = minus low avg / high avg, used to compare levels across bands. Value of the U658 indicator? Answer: -1.12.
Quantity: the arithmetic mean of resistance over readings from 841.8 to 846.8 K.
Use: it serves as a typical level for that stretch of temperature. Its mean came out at 31.5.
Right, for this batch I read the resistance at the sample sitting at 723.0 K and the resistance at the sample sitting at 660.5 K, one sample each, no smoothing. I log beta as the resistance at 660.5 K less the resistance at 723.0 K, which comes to 1.9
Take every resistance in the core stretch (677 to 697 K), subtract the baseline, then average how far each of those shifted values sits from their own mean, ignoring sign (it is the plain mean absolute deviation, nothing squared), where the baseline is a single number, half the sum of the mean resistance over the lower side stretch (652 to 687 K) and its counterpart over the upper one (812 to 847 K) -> 2.0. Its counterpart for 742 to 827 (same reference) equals 2.0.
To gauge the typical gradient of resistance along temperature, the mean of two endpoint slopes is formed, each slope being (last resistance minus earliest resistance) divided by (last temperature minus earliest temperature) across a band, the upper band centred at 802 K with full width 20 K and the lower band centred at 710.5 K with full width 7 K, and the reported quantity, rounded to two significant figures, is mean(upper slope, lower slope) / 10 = -0.015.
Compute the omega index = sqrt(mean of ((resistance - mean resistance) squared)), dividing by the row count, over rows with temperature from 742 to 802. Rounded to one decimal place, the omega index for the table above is 2.6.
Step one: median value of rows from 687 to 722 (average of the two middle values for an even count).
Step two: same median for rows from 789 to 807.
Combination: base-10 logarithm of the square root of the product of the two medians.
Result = 1.59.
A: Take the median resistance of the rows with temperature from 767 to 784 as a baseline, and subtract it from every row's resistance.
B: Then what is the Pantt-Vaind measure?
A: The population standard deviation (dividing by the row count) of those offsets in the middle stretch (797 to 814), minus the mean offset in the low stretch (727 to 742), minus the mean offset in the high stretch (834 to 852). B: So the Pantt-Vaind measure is 6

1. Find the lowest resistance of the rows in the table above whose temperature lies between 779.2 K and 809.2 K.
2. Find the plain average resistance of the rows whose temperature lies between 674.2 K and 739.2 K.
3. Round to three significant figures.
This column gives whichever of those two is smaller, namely 36.7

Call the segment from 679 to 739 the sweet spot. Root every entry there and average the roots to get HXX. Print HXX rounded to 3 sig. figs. 6.25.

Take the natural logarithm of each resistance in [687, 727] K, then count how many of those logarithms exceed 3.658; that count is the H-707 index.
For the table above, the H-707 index 11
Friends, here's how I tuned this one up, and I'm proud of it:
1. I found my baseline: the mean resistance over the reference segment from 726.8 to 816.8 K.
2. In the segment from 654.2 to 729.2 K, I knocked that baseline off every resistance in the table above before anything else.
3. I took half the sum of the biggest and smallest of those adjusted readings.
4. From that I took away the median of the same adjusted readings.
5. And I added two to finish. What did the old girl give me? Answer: 1.0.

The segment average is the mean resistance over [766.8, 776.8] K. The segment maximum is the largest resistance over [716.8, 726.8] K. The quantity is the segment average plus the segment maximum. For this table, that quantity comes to 78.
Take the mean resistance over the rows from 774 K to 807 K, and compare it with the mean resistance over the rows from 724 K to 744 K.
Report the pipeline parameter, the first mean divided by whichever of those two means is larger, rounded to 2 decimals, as 0.97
